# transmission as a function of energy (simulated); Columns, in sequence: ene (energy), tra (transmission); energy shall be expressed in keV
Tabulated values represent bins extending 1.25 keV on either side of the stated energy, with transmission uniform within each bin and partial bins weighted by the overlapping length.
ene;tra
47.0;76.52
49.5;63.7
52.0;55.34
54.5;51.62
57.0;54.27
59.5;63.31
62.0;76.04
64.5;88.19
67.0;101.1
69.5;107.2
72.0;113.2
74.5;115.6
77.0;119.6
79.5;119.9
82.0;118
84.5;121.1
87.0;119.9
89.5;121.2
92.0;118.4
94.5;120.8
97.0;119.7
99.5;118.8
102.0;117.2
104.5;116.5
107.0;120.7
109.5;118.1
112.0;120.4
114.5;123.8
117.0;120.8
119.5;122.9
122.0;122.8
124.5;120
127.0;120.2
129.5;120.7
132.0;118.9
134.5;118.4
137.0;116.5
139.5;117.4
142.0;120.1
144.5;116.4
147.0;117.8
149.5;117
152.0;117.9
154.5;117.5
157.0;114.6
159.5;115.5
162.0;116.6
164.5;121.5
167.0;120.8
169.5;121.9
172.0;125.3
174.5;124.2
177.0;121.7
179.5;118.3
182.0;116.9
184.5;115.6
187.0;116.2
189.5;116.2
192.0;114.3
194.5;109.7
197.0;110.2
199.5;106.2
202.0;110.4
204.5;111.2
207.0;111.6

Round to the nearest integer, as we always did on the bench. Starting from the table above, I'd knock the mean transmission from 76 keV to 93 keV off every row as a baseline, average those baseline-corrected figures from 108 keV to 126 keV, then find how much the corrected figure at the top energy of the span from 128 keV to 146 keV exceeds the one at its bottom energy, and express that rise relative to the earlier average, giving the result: -3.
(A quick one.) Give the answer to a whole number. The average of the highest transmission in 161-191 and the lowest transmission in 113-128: 123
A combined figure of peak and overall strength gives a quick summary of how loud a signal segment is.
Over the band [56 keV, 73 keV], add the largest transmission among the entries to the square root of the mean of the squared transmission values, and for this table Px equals 202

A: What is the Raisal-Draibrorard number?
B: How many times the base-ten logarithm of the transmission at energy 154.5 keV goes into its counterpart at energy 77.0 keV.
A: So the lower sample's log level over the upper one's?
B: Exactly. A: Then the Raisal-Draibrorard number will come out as 1.00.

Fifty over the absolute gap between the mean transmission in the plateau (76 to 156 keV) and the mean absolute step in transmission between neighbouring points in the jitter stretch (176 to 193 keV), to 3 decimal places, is 0.424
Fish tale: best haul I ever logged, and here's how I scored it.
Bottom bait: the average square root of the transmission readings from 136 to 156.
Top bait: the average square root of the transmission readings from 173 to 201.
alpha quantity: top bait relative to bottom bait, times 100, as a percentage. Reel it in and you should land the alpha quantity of 99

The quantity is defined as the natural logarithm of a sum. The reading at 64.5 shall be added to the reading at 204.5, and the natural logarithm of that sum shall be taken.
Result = 5.30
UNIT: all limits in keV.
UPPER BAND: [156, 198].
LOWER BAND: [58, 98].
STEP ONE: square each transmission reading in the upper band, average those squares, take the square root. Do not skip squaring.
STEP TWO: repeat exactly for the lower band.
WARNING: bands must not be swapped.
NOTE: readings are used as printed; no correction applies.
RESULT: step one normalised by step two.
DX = 1.07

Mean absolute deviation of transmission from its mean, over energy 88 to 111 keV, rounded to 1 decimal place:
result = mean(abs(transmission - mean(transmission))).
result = 1.4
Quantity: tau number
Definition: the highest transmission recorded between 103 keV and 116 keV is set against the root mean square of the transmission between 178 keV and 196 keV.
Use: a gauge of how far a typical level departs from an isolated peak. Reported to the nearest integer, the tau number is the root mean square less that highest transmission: -8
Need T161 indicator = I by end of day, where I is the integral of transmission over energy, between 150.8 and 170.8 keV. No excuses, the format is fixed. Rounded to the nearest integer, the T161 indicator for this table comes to 2366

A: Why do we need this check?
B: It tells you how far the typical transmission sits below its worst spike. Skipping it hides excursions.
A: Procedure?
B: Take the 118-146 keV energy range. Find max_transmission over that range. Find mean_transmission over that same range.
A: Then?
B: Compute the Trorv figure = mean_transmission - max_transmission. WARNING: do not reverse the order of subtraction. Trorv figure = -3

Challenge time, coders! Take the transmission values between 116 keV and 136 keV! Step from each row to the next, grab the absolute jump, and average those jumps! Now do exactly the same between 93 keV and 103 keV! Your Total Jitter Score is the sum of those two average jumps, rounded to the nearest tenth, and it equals 2.3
